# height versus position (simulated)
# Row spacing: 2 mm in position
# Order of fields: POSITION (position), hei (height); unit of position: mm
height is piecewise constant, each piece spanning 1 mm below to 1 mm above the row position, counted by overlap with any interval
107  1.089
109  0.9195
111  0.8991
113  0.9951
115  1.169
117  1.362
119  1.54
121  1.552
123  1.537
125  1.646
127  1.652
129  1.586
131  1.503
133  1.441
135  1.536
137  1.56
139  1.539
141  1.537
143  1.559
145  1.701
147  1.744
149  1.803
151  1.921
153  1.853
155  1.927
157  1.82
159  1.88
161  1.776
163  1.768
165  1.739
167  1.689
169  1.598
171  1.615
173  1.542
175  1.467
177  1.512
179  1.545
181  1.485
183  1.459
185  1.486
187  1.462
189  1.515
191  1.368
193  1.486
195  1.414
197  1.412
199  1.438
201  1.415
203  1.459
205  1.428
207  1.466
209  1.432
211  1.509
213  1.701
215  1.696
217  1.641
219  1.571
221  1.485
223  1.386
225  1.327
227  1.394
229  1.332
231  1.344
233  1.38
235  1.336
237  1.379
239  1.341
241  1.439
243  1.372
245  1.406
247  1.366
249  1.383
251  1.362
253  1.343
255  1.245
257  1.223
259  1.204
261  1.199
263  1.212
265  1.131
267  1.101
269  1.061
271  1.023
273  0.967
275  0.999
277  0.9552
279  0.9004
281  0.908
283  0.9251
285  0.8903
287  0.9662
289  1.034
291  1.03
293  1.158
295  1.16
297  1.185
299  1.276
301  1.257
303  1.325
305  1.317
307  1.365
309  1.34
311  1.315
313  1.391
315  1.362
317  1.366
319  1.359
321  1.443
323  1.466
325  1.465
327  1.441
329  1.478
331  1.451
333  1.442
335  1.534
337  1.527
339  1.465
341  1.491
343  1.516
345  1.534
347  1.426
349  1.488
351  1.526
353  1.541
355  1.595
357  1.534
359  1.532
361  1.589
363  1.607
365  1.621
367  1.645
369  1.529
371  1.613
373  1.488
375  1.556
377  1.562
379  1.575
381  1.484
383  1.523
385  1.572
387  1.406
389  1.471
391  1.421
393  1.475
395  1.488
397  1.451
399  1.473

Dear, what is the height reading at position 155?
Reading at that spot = 1.927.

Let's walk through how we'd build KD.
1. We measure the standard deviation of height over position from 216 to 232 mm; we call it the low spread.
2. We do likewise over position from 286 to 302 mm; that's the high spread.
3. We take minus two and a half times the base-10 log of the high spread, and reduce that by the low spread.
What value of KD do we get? 2.3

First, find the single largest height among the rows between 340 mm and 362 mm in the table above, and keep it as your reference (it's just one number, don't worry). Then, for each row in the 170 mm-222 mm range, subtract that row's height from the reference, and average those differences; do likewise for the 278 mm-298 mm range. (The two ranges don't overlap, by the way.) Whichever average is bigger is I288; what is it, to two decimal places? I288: 0.58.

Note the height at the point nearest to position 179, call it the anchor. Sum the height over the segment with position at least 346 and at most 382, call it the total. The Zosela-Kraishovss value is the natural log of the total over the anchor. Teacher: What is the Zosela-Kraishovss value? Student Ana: 2.89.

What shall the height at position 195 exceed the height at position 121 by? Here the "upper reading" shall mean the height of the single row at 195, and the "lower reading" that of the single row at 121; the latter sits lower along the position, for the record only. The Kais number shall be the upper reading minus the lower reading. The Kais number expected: -0.14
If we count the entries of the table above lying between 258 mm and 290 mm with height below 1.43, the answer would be 16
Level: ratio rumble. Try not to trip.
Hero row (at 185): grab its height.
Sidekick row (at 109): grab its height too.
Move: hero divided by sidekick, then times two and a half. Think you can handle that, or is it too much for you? 4.0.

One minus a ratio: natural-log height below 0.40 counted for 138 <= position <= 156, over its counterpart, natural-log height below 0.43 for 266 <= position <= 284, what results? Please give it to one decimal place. 1.0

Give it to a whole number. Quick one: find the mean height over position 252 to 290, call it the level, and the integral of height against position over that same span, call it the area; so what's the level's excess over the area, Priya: -40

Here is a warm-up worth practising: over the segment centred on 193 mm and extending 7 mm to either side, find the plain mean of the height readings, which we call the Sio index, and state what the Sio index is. 1.44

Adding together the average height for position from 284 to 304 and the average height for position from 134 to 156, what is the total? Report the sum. 2.83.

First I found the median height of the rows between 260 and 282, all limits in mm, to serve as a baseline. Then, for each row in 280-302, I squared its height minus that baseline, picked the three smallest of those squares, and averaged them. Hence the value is 0.00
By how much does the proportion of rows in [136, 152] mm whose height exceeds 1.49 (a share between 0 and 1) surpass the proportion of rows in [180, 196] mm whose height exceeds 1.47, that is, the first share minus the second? 0.50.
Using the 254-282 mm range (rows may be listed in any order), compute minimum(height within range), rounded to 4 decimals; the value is 0.9004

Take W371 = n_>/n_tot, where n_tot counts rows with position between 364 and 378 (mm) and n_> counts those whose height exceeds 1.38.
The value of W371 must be 1.00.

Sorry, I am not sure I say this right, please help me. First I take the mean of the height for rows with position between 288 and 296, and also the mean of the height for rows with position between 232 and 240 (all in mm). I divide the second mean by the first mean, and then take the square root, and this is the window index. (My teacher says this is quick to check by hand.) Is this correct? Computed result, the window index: 1.11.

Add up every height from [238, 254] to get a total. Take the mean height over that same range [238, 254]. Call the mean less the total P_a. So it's -10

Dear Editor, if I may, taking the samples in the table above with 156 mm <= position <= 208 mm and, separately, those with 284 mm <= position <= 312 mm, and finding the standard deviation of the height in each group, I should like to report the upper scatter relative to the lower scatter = 1.1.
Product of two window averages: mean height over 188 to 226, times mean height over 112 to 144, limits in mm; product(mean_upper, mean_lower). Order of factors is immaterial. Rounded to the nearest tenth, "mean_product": 2.2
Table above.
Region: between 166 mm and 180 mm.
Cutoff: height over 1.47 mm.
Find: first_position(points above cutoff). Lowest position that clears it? 167 mm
